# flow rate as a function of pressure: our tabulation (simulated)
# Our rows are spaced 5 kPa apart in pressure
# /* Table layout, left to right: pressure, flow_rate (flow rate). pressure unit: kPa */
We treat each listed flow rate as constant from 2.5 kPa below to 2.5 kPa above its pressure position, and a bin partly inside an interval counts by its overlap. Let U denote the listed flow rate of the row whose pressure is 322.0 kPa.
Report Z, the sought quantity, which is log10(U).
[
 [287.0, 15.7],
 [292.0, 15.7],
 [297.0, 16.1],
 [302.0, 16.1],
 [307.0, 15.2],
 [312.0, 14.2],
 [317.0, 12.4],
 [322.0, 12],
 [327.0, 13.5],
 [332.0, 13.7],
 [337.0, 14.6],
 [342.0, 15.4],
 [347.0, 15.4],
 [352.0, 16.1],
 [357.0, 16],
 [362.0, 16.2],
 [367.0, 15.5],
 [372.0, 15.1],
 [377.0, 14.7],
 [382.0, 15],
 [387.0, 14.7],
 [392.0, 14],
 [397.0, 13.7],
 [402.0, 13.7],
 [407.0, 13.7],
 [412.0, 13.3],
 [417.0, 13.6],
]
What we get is 1.08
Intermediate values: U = 12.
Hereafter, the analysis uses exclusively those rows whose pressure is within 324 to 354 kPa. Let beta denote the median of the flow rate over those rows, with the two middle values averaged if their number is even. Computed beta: 15.0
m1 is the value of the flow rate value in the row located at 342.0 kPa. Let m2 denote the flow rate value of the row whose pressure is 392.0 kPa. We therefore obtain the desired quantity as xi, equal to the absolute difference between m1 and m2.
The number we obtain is 1.4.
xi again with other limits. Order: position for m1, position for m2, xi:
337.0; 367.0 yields 0.9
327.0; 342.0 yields 1.9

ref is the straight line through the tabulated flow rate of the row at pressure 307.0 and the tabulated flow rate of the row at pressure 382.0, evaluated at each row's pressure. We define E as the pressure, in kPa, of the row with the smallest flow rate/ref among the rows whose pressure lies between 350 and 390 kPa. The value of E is 377.0 kPa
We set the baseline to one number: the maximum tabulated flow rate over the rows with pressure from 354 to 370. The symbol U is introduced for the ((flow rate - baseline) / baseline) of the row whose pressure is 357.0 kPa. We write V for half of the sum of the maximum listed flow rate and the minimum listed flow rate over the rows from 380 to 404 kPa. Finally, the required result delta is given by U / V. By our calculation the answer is -0.0009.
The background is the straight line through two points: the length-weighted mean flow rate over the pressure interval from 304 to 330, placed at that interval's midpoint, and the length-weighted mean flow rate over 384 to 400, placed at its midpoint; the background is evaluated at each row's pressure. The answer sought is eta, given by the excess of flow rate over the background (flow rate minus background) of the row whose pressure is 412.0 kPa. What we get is -1.0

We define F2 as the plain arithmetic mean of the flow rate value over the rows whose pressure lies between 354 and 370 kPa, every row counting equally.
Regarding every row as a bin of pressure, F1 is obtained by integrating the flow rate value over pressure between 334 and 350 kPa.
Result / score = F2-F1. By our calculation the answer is -226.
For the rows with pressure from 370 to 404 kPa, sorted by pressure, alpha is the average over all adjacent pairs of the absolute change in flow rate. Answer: 0.33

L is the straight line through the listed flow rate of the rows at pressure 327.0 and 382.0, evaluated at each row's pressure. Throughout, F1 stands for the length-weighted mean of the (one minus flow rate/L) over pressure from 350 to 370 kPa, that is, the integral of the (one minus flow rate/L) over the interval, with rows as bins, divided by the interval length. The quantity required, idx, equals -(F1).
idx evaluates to 0.11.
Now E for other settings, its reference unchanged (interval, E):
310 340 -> 322.0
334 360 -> 337.0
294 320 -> 317.0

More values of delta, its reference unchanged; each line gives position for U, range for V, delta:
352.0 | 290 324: -0.0004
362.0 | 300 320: 0.0000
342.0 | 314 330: -0.0039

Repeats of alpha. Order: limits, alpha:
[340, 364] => 0.25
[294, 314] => 0.63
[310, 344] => 0.93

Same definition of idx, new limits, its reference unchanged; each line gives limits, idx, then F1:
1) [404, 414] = -0.14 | 0.14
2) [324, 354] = 0.06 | -0.06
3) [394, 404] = -0.11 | 0.11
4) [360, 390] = 0.02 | -0.02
